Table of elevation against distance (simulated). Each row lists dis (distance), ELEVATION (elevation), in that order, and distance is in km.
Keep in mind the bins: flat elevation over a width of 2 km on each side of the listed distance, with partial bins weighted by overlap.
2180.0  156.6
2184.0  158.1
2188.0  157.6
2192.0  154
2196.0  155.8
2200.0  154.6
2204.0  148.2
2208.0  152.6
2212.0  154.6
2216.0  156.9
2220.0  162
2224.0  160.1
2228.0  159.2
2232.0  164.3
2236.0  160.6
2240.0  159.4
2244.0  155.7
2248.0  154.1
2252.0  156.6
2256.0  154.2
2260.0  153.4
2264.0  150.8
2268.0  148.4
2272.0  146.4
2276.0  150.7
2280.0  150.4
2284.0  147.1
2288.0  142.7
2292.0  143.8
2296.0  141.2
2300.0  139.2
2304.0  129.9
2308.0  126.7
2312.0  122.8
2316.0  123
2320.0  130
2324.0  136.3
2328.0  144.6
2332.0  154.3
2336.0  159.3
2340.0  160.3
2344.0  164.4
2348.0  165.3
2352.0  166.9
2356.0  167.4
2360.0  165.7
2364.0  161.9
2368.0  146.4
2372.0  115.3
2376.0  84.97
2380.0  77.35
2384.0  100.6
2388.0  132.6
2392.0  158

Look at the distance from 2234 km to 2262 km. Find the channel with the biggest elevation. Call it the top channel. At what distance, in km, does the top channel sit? 2236.0 km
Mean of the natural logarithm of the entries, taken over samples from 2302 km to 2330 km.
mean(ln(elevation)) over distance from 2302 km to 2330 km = 4.87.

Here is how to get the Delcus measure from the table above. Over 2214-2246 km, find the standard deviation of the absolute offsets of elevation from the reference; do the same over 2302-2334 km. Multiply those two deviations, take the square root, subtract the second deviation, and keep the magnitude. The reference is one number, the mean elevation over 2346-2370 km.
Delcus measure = 6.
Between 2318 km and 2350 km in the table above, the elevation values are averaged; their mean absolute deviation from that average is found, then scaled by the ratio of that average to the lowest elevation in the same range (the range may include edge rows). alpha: 13.0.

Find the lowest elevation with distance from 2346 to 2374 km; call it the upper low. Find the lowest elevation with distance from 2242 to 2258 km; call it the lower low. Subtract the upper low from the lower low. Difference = 39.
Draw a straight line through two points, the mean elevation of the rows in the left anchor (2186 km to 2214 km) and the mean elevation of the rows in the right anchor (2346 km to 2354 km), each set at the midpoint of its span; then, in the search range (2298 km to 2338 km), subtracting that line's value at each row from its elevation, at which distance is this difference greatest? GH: 2336.0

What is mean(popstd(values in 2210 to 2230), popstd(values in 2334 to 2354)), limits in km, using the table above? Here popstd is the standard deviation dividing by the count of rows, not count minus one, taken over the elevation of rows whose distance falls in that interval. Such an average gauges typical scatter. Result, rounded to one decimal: 2.8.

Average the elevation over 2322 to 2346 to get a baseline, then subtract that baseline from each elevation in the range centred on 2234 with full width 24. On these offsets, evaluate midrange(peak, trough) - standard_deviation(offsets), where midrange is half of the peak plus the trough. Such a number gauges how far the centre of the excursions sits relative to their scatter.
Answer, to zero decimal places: 4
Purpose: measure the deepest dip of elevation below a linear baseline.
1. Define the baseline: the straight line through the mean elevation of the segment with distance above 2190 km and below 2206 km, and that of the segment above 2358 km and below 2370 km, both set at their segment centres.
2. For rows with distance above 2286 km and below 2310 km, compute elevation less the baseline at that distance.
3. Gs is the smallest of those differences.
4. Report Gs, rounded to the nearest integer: -30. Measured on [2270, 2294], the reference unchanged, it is -13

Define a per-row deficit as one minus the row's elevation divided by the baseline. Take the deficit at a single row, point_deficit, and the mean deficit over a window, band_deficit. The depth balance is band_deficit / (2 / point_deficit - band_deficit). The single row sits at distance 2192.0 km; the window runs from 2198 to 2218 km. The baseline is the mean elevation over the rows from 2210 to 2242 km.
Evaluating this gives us 0.0007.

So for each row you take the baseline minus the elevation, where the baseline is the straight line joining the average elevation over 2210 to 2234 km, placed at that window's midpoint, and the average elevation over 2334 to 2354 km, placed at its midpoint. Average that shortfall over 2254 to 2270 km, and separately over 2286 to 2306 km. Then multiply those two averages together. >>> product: 203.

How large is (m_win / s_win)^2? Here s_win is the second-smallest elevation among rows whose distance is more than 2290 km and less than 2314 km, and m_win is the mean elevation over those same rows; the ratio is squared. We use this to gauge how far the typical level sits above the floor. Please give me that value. 1.12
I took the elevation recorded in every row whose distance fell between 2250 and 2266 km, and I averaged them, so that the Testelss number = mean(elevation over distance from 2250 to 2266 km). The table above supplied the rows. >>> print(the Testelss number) 154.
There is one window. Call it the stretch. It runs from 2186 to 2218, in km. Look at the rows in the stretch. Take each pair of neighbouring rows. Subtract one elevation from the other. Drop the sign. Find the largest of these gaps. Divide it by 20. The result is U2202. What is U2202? 0.32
